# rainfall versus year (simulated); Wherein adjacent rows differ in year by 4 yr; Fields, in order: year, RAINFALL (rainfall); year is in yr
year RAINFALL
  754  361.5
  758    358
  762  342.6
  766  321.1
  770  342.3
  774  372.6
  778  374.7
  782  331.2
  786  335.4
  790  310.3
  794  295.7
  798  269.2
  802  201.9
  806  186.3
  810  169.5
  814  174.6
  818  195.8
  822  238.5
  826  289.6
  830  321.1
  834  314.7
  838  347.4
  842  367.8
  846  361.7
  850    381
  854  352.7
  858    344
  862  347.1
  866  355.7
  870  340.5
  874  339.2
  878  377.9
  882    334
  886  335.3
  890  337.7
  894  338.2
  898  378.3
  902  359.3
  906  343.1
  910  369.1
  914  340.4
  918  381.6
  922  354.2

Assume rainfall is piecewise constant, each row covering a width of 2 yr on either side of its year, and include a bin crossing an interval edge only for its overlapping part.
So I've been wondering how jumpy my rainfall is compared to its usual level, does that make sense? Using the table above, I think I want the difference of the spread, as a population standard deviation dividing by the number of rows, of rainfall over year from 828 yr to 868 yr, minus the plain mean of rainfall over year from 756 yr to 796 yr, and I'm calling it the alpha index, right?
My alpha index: -319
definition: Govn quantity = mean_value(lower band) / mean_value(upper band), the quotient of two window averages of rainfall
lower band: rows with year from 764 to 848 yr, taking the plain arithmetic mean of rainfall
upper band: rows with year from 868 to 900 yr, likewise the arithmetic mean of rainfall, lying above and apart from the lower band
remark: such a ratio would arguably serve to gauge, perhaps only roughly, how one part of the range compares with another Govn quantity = 0.84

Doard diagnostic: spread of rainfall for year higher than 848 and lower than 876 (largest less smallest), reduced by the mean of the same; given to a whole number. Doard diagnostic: -310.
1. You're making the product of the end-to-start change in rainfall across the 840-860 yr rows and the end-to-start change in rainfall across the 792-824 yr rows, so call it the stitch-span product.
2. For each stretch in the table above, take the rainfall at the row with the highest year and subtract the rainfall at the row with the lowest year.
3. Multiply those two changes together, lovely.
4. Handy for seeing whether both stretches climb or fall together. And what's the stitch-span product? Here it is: 1361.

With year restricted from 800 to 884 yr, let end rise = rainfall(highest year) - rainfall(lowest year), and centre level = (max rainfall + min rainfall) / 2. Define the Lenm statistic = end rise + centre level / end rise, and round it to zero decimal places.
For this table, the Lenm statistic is 134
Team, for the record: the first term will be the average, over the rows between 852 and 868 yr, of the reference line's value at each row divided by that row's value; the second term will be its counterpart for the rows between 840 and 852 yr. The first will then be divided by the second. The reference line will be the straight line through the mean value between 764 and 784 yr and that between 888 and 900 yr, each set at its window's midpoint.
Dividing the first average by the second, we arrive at 1.06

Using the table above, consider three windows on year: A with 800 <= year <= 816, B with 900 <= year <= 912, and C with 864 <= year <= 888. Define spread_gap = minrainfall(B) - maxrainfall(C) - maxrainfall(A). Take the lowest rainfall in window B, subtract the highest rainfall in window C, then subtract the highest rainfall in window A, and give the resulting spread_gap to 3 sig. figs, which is -237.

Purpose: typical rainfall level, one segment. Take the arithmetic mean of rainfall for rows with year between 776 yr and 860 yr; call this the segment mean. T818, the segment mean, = 293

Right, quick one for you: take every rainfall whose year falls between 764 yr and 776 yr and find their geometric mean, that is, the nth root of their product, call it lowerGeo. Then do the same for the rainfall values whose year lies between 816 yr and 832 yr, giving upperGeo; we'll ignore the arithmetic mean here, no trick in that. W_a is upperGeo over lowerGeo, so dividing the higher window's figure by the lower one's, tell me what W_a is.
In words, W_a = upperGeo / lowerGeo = 0.74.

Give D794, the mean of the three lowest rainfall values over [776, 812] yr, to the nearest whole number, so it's 186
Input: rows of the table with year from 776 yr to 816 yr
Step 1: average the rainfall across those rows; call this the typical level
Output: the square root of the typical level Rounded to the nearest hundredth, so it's 16.28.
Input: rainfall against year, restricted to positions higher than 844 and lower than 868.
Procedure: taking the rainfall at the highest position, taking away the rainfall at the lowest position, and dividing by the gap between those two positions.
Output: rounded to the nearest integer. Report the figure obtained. 0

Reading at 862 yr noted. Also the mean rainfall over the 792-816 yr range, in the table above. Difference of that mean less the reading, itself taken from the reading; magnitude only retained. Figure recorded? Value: 478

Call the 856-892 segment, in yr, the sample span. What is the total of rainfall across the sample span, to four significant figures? 3111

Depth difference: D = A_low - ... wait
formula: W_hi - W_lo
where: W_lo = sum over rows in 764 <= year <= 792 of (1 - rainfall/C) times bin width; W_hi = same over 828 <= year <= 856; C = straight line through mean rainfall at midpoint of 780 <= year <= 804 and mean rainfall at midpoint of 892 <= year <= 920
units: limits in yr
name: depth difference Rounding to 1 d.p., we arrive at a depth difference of 3.3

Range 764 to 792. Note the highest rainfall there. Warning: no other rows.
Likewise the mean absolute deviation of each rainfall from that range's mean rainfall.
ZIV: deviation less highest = -356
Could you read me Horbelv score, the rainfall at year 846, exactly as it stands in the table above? 361.7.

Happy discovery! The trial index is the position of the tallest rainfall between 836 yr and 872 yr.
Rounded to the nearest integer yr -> 850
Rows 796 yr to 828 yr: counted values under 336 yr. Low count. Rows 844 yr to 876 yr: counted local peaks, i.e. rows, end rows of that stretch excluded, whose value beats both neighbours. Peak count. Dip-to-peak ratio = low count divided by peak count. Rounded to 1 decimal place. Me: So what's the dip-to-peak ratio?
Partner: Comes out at 4.0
